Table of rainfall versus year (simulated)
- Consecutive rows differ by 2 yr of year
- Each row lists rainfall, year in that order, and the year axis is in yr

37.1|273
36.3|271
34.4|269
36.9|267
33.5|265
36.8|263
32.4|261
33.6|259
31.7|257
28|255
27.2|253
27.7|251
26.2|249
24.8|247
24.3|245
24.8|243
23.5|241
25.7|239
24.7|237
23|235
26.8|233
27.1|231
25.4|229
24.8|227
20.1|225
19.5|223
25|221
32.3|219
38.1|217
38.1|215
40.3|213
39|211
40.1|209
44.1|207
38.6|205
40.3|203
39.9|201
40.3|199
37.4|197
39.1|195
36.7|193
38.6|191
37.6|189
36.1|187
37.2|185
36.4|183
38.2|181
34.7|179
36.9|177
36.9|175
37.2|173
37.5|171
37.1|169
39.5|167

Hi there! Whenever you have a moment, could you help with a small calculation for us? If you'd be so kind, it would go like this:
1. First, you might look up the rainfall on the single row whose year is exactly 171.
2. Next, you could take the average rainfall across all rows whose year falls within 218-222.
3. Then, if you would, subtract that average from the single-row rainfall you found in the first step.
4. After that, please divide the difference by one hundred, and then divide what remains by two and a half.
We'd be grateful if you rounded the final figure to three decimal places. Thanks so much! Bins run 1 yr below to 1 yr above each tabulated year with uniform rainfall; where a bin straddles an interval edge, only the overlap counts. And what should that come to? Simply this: 0.035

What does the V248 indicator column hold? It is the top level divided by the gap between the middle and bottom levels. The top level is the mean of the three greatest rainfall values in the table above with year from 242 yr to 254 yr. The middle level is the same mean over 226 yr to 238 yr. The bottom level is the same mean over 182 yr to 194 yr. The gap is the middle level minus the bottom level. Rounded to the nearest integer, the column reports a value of -2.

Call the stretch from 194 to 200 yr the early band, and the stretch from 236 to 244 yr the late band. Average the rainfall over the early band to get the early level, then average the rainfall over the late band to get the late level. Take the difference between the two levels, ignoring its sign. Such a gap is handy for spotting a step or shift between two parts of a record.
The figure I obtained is 14.3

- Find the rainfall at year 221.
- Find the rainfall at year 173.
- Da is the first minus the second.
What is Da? -12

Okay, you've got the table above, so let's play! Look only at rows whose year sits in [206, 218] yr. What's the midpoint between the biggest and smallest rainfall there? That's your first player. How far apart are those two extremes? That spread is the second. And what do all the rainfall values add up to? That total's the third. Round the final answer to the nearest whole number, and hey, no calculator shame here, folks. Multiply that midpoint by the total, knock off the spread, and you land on 9846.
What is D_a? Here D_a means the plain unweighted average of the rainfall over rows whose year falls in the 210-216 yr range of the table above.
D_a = 39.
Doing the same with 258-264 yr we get 34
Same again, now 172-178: 37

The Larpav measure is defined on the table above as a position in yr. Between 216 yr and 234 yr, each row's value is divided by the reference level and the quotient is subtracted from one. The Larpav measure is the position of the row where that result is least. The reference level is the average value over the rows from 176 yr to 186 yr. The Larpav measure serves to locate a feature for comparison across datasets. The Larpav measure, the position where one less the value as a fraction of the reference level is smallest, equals 217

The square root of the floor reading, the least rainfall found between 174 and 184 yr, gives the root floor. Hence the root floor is 5.9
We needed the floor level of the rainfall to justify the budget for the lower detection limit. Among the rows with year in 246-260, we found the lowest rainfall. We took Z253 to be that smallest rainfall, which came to 24.8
